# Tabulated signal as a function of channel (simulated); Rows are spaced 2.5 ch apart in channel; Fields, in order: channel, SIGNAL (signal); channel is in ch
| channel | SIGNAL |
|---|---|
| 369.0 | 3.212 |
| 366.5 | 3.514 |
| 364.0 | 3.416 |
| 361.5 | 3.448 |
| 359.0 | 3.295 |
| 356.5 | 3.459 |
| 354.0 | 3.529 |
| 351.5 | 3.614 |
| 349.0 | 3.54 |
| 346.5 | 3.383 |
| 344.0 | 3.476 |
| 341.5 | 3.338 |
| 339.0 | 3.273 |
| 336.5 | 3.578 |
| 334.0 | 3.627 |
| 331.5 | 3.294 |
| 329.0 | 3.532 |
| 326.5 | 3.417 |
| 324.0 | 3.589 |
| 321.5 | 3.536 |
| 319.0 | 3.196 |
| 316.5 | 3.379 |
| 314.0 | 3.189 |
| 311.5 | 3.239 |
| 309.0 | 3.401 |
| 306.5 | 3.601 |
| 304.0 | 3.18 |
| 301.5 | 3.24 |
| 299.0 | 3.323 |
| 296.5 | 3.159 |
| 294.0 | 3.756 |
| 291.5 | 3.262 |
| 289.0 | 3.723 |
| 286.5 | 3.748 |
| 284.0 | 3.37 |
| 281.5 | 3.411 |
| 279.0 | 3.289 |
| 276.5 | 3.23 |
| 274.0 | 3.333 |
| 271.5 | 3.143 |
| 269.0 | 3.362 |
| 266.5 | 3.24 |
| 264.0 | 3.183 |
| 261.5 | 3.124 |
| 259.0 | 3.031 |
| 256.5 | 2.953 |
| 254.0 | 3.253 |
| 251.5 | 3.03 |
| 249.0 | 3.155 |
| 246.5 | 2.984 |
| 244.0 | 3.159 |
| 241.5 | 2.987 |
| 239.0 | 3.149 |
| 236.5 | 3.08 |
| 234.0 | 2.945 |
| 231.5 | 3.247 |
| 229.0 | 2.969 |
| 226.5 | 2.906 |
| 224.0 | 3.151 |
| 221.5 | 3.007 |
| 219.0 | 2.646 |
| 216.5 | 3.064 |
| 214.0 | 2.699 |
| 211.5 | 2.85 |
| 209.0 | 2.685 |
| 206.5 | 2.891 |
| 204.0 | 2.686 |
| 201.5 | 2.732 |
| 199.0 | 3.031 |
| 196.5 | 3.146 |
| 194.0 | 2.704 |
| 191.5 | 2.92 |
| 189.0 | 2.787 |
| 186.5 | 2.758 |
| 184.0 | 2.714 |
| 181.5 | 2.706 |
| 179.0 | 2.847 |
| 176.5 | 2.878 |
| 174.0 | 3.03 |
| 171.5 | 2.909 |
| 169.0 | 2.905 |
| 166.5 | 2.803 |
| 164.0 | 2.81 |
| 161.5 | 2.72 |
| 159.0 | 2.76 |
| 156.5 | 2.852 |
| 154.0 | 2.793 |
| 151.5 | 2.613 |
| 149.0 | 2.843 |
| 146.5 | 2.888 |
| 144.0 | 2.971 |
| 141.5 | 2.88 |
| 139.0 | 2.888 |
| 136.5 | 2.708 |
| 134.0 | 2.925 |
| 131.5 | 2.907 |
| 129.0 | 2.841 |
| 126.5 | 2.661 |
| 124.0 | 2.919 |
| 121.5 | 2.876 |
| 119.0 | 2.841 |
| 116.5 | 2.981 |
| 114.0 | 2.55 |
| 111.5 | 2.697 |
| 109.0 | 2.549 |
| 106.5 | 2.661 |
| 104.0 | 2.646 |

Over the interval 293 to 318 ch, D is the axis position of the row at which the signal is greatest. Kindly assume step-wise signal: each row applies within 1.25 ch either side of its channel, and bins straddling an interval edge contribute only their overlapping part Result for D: 294.0 ch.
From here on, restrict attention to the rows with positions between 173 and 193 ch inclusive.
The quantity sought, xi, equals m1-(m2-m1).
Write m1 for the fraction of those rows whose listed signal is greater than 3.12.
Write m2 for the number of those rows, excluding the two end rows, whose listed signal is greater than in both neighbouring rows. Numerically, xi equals 0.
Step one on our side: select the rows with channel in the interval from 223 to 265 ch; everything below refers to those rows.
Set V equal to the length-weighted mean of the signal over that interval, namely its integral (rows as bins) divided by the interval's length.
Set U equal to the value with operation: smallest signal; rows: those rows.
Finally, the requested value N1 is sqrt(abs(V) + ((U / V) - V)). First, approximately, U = 2.906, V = 3.08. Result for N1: 0.972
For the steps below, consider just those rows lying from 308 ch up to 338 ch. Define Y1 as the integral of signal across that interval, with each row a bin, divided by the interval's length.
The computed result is 3.41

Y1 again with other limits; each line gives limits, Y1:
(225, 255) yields 3.07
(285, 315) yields 3.40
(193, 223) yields 2.85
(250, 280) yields 3.18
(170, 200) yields 2.87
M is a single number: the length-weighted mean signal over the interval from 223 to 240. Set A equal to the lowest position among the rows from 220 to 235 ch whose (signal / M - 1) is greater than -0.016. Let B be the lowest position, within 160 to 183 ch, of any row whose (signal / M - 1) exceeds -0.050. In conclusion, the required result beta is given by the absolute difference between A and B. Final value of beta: 52.5 ch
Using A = 224.0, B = 171.5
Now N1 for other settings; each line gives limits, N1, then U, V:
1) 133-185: 0.961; 2.613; 2.83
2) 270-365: 0.960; 3.143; 3.41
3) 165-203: 0.973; 2.704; 2.86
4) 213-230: 0.951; 2.646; 2.92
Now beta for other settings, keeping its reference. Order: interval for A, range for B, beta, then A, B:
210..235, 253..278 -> 37.5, 216.5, 254.0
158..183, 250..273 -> 77.5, 174.0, 251.5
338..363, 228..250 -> 110.0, 339.0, 229.0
